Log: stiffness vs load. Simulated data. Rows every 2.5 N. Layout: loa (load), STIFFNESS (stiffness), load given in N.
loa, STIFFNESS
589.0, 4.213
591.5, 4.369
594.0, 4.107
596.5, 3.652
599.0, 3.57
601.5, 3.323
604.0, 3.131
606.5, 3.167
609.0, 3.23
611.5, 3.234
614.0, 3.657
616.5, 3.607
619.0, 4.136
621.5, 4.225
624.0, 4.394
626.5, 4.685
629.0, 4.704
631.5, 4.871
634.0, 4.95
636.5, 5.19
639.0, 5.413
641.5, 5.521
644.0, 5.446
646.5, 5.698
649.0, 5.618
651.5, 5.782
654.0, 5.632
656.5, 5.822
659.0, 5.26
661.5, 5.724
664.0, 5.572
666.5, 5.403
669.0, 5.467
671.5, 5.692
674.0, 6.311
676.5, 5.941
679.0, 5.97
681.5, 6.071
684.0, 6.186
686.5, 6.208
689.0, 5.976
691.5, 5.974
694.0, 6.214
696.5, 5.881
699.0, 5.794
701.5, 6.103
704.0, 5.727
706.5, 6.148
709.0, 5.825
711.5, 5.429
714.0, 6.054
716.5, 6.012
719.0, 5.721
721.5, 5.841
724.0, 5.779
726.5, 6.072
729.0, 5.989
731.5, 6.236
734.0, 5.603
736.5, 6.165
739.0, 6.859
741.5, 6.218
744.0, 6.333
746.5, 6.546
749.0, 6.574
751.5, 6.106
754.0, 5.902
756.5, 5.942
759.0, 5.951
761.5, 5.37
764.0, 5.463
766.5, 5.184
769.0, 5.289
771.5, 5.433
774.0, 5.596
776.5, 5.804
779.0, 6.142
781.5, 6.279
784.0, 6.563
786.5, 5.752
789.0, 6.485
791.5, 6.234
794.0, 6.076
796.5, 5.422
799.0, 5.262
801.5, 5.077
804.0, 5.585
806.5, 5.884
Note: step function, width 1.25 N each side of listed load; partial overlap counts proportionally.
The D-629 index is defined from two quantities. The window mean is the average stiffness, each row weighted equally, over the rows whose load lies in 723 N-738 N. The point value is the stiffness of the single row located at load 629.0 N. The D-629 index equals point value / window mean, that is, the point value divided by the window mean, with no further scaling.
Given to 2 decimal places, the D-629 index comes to 0.79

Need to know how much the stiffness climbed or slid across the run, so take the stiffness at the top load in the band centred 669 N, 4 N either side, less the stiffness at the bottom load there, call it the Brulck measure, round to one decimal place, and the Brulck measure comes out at 0.3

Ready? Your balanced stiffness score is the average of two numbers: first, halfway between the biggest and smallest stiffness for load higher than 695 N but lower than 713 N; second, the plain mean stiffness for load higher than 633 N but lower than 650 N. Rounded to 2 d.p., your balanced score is 5.60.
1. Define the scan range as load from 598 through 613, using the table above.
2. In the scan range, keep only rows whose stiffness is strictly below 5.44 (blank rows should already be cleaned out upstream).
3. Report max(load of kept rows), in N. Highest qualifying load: 611.5 N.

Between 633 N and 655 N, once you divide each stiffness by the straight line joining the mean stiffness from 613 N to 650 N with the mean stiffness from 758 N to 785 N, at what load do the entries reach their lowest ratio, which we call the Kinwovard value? 634.0 N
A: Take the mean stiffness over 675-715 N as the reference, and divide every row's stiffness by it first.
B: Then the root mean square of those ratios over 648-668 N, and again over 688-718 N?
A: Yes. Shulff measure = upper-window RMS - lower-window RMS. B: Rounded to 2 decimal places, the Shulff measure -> 0.05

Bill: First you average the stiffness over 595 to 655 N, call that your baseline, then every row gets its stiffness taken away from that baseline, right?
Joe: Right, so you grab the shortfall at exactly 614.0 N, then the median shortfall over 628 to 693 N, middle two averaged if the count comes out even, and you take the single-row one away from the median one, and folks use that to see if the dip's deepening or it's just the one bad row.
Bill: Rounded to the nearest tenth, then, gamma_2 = -2.0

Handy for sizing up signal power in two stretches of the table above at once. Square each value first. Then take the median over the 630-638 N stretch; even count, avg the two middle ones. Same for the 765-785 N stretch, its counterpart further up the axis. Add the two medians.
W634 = 57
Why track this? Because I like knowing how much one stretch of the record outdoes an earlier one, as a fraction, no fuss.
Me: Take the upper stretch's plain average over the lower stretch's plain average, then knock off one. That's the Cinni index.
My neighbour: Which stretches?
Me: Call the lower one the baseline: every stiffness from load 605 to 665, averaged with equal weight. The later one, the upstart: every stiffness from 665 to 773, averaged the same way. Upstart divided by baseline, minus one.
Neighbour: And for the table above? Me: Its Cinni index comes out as 0.23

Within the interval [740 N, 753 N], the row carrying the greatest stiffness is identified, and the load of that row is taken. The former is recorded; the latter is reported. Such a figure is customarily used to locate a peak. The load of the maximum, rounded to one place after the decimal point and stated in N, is 749.0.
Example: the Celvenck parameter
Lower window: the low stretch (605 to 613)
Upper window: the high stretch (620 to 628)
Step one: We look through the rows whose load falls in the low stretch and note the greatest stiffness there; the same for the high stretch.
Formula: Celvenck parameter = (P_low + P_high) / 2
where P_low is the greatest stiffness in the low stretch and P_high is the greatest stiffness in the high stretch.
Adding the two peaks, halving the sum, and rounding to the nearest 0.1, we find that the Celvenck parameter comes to 4.0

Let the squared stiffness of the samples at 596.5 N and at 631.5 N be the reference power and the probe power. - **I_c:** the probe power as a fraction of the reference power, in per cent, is 178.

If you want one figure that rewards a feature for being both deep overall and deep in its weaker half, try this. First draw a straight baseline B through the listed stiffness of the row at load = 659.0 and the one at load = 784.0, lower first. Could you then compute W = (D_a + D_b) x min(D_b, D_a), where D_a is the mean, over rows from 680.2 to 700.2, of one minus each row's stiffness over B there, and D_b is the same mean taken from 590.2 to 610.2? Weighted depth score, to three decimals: -0.012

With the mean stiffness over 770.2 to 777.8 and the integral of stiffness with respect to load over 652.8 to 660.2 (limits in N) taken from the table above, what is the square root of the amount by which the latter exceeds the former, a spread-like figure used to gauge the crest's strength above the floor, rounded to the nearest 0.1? 6.0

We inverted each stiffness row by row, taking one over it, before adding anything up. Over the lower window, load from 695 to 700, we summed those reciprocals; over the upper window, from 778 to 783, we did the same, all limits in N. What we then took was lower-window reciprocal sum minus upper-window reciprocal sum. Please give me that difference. 0.021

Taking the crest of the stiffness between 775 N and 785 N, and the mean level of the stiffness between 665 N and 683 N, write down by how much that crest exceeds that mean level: 0.73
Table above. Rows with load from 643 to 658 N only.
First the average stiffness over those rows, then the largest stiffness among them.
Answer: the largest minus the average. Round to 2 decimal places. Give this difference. 0.16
